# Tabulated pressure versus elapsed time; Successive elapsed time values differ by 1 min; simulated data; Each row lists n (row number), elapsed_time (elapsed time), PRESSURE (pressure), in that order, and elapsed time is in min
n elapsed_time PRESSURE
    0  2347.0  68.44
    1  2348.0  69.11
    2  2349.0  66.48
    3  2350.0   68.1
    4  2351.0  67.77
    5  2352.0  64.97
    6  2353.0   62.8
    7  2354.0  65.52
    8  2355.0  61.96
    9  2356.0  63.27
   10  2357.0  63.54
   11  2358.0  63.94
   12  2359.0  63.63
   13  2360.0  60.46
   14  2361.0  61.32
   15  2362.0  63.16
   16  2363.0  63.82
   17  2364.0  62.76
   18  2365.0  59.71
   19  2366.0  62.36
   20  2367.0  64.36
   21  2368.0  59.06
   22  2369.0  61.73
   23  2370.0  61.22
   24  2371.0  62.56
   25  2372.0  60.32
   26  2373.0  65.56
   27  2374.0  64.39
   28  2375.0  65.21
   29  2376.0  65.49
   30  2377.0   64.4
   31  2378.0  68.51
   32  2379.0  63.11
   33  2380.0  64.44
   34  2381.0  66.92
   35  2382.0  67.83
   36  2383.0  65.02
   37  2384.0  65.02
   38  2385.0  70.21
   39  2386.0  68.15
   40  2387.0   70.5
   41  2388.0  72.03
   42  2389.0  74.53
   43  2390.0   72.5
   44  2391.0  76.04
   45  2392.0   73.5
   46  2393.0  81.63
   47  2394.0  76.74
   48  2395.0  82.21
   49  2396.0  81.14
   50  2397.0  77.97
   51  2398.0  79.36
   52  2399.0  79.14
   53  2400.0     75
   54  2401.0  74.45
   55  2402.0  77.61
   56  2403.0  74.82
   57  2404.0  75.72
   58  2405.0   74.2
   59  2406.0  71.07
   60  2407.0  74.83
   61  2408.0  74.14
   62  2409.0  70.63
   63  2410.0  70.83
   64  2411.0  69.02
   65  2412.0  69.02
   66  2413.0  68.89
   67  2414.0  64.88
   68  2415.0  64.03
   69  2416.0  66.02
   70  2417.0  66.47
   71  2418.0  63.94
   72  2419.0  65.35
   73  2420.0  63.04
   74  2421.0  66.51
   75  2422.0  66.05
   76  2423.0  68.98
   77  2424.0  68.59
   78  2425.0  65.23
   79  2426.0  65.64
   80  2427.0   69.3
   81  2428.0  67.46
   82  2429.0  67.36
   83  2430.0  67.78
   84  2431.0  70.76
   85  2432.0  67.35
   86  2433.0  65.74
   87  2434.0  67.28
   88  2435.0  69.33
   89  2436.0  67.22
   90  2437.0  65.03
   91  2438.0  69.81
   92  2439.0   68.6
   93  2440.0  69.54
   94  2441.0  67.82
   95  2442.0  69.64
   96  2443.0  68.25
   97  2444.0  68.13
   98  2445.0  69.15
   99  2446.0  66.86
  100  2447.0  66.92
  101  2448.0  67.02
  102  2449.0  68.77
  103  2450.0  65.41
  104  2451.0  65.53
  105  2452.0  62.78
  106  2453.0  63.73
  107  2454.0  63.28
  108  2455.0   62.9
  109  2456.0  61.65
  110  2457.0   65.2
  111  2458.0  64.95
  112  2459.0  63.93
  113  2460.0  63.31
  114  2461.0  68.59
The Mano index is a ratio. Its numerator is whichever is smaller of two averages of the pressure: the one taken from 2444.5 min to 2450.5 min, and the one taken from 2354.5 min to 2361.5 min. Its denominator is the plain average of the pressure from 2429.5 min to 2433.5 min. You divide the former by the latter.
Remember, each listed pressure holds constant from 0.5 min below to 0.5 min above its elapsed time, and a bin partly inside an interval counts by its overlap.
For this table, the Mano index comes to 0.92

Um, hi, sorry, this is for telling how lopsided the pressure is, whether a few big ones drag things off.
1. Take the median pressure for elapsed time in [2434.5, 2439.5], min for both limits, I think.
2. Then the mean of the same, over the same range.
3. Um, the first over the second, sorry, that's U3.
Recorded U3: 1.009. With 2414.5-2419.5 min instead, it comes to 1.003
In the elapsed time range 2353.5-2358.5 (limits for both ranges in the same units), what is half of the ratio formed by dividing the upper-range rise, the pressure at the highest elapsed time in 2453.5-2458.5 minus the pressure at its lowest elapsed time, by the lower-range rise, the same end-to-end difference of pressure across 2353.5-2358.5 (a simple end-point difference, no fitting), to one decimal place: -0.5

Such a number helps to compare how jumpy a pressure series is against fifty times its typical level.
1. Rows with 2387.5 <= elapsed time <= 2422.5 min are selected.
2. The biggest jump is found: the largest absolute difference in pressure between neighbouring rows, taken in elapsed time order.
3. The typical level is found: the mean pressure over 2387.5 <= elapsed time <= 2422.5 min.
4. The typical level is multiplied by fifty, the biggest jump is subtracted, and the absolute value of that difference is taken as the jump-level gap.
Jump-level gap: 3611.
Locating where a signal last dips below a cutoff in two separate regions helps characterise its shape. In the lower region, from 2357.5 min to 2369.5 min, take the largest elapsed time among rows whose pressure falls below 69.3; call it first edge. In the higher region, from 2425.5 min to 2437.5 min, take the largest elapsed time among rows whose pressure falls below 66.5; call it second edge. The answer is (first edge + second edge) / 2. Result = 2403.0 min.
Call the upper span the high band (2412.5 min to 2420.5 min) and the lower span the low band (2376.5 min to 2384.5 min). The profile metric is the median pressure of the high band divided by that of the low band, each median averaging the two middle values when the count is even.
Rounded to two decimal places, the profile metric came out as 1.00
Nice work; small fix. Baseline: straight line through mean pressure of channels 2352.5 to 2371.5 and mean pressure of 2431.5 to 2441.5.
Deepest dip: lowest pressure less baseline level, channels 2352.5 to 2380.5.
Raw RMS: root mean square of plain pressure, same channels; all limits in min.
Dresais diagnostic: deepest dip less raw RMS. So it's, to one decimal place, -67.0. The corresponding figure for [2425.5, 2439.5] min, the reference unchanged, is -70.6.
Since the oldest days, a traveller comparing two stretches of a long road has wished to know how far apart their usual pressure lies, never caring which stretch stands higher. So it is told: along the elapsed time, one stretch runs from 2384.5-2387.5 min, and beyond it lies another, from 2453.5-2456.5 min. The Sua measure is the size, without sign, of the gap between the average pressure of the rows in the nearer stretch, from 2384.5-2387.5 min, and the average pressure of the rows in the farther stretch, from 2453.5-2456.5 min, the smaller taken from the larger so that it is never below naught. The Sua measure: 7.0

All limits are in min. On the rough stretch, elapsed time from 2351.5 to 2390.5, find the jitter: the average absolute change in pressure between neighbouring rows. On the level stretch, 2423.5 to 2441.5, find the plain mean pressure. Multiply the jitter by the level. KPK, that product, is 142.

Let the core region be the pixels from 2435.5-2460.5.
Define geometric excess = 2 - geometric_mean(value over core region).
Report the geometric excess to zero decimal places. -64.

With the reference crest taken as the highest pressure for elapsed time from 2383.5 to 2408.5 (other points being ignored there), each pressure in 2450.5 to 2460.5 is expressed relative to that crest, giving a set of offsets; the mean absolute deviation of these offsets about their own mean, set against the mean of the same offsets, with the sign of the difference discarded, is 19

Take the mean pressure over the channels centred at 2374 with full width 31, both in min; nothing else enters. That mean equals 65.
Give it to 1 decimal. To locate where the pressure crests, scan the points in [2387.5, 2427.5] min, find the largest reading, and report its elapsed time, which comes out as 2395.0 min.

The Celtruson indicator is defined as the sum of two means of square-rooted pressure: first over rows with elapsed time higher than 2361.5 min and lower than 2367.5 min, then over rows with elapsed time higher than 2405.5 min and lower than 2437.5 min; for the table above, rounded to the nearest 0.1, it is 16.1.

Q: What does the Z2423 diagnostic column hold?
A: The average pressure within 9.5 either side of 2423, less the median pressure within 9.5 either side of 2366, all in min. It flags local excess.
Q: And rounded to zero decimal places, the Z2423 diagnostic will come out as 4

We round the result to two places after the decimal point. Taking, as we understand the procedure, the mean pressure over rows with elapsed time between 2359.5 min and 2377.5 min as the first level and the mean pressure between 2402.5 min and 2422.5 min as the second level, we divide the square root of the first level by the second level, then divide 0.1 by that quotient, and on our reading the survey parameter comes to 0.87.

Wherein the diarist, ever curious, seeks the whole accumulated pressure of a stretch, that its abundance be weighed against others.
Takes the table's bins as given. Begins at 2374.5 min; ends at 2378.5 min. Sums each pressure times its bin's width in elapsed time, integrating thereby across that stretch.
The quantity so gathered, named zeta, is 264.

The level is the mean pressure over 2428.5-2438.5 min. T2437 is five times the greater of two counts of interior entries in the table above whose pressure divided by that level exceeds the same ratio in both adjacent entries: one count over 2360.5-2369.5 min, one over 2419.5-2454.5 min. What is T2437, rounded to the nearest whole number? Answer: 60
